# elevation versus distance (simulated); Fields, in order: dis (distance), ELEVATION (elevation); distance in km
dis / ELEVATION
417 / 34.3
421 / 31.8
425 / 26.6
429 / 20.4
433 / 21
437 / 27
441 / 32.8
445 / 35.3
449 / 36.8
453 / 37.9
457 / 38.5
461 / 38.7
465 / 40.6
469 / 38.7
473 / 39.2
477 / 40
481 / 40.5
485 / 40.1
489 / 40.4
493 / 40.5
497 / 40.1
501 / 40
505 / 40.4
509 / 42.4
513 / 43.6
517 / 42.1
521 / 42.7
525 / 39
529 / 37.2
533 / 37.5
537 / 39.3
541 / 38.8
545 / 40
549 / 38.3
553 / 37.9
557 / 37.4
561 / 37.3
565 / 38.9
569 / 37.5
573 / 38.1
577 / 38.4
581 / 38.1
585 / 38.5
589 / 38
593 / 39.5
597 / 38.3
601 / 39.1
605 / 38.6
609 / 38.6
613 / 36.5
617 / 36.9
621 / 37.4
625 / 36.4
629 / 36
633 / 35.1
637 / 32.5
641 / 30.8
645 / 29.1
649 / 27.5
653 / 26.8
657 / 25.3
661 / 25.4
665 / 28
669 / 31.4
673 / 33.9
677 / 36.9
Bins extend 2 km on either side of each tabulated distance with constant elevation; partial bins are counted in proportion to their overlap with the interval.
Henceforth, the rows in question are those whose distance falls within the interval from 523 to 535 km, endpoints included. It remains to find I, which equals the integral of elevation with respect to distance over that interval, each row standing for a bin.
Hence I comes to 455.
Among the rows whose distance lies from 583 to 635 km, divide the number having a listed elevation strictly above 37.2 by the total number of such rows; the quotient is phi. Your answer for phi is 0.62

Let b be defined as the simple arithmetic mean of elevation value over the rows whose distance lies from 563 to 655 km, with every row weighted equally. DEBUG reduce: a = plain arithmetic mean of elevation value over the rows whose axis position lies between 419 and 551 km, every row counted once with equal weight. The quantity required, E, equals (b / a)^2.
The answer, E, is 0.93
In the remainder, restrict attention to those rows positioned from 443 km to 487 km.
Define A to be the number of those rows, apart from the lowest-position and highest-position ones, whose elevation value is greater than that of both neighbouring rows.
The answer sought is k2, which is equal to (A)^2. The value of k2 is 4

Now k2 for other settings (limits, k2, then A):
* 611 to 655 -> 1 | 1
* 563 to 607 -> 16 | 4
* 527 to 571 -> 9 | 3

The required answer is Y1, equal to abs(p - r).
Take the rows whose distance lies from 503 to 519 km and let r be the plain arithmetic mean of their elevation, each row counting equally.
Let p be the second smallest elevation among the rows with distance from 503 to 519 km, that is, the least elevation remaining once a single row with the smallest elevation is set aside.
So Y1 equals 0.0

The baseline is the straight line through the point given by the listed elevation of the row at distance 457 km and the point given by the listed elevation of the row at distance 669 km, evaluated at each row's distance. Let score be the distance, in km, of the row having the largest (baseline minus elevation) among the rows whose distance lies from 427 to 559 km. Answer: 429 km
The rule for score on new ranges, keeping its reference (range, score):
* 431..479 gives 433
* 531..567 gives 533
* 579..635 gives 633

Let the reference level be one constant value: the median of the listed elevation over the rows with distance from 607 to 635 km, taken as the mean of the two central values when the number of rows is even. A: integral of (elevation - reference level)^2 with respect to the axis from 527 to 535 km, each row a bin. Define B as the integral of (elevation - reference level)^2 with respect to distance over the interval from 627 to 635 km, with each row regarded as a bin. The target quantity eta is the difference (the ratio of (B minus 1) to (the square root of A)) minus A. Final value -3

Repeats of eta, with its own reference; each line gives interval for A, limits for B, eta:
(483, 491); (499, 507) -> -102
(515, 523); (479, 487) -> -272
